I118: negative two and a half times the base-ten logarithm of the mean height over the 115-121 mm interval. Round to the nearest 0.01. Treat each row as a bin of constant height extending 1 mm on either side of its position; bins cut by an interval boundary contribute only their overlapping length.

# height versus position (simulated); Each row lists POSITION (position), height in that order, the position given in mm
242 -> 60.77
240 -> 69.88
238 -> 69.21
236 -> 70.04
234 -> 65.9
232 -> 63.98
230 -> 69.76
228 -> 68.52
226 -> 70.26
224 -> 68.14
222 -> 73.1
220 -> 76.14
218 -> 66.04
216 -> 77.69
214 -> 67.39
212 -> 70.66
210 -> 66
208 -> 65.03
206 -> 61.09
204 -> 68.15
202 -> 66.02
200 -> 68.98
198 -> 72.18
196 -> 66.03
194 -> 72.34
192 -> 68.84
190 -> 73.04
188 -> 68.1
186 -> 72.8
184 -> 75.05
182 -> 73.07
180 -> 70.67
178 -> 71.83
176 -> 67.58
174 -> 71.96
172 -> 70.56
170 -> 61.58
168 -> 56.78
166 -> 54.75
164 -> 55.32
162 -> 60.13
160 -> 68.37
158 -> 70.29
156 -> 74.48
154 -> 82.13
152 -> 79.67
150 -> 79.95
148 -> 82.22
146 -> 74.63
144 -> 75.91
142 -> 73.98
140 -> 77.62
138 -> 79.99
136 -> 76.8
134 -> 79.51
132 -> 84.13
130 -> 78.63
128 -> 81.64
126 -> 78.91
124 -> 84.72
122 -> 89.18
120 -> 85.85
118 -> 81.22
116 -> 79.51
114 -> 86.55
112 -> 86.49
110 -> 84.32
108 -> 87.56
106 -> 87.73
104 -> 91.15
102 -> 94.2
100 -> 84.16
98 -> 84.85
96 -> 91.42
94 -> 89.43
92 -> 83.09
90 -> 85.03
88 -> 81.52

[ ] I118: -4.79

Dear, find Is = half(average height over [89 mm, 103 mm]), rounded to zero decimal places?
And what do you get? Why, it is 44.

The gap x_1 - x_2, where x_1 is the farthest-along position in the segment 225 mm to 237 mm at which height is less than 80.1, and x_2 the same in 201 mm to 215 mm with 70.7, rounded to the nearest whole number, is 22 mm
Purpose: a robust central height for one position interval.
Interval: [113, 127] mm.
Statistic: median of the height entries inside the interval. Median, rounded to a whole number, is 85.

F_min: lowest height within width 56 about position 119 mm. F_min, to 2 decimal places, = 73.98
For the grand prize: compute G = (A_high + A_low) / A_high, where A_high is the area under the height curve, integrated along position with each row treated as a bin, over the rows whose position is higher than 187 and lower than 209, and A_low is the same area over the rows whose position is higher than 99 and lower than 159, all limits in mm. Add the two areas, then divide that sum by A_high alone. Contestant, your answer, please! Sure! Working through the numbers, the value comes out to 4.3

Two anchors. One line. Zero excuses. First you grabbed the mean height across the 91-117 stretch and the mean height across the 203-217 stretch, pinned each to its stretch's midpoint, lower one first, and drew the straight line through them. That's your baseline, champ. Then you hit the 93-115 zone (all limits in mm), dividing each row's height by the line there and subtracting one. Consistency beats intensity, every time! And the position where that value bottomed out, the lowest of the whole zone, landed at 100 mm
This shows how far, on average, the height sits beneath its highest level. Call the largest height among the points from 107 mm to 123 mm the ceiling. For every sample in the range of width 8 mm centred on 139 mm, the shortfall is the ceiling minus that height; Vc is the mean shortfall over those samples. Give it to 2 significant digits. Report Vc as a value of 12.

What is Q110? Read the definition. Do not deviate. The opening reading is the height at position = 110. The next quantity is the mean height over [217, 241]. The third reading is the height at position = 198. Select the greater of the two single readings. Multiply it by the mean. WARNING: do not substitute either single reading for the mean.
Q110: 5839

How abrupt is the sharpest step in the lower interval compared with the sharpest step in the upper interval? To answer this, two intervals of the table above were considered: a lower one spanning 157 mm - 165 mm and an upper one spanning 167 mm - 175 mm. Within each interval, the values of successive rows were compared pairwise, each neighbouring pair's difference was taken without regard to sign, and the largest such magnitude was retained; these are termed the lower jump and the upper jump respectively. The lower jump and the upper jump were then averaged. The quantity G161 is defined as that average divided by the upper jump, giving 0.96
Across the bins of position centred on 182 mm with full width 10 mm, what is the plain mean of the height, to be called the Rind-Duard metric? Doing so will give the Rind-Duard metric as 73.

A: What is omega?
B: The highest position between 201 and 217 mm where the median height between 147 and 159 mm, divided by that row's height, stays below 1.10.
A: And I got 216 mm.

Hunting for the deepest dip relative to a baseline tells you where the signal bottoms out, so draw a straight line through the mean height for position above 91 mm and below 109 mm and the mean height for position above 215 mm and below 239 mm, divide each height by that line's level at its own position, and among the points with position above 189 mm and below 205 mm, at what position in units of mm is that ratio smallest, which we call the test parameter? 196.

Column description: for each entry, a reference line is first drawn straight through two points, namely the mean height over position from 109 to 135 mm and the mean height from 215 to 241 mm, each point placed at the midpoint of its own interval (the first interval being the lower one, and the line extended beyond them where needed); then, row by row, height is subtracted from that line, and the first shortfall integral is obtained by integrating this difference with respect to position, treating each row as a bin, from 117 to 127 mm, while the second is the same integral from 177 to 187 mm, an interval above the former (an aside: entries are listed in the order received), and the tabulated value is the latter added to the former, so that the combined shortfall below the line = 21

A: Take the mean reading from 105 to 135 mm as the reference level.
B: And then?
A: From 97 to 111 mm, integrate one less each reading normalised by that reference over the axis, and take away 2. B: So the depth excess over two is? -2.7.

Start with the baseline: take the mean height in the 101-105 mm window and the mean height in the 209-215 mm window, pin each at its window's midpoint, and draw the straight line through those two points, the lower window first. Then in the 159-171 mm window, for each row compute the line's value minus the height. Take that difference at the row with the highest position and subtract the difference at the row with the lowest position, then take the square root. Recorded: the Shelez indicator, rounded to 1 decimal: 2.1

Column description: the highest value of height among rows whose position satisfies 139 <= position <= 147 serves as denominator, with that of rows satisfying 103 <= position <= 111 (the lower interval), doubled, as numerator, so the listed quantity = 2.35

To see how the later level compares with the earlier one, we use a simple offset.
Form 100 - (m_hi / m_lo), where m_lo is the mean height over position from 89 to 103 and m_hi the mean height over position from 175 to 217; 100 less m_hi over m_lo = 99.2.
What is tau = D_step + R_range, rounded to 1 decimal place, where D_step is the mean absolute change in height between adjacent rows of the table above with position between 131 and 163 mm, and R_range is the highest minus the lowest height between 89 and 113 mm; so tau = 14.7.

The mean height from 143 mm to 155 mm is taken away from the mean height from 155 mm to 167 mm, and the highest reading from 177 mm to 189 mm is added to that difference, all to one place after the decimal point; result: 59.9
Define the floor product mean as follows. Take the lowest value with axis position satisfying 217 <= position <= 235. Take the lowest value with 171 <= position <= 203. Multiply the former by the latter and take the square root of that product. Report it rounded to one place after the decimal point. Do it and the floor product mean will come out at 65.0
